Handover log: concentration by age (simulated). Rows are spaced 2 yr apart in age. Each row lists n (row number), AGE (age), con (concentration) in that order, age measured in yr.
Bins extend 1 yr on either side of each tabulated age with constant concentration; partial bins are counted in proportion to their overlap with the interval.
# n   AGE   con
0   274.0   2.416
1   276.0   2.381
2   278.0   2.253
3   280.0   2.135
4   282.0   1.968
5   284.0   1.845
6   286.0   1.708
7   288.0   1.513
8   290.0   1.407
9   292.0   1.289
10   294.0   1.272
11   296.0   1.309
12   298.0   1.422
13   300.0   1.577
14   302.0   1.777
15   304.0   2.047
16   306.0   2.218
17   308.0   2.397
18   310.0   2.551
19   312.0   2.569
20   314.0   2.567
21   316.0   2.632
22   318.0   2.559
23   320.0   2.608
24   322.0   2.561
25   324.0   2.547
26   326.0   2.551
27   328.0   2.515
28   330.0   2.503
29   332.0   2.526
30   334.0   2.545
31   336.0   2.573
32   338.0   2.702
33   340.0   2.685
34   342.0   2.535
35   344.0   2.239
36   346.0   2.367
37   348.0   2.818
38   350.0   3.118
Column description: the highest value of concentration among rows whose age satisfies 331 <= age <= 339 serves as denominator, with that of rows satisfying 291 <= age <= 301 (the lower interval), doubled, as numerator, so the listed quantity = 1.2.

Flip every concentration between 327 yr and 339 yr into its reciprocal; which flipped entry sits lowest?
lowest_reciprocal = 0.370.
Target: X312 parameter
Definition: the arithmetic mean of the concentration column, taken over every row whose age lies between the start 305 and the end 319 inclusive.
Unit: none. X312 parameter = 2.50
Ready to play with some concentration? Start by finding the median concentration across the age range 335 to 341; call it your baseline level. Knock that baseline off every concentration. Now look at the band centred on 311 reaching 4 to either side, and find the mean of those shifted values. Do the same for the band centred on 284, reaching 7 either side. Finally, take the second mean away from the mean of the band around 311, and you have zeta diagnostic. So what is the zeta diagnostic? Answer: 0.7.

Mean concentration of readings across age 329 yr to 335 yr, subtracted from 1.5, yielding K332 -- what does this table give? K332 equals -1.02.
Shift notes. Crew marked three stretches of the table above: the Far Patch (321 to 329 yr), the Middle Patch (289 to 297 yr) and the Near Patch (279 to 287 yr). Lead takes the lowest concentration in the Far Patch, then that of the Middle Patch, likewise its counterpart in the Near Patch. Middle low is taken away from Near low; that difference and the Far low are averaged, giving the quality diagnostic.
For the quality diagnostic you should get 1.48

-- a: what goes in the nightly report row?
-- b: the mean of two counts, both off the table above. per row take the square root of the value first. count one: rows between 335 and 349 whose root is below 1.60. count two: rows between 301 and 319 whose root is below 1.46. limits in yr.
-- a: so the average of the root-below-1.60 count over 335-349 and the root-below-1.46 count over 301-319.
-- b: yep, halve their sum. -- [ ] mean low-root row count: 2.5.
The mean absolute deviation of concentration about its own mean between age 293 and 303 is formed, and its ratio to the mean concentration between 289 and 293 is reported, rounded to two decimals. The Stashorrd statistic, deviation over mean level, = 0.12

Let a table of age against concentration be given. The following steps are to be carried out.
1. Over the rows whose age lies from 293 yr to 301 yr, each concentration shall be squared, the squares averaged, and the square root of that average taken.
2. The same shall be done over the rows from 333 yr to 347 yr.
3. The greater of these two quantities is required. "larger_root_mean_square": 2.53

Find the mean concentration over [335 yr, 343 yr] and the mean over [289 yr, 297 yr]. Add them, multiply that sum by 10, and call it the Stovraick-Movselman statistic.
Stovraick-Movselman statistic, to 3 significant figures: 39.4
